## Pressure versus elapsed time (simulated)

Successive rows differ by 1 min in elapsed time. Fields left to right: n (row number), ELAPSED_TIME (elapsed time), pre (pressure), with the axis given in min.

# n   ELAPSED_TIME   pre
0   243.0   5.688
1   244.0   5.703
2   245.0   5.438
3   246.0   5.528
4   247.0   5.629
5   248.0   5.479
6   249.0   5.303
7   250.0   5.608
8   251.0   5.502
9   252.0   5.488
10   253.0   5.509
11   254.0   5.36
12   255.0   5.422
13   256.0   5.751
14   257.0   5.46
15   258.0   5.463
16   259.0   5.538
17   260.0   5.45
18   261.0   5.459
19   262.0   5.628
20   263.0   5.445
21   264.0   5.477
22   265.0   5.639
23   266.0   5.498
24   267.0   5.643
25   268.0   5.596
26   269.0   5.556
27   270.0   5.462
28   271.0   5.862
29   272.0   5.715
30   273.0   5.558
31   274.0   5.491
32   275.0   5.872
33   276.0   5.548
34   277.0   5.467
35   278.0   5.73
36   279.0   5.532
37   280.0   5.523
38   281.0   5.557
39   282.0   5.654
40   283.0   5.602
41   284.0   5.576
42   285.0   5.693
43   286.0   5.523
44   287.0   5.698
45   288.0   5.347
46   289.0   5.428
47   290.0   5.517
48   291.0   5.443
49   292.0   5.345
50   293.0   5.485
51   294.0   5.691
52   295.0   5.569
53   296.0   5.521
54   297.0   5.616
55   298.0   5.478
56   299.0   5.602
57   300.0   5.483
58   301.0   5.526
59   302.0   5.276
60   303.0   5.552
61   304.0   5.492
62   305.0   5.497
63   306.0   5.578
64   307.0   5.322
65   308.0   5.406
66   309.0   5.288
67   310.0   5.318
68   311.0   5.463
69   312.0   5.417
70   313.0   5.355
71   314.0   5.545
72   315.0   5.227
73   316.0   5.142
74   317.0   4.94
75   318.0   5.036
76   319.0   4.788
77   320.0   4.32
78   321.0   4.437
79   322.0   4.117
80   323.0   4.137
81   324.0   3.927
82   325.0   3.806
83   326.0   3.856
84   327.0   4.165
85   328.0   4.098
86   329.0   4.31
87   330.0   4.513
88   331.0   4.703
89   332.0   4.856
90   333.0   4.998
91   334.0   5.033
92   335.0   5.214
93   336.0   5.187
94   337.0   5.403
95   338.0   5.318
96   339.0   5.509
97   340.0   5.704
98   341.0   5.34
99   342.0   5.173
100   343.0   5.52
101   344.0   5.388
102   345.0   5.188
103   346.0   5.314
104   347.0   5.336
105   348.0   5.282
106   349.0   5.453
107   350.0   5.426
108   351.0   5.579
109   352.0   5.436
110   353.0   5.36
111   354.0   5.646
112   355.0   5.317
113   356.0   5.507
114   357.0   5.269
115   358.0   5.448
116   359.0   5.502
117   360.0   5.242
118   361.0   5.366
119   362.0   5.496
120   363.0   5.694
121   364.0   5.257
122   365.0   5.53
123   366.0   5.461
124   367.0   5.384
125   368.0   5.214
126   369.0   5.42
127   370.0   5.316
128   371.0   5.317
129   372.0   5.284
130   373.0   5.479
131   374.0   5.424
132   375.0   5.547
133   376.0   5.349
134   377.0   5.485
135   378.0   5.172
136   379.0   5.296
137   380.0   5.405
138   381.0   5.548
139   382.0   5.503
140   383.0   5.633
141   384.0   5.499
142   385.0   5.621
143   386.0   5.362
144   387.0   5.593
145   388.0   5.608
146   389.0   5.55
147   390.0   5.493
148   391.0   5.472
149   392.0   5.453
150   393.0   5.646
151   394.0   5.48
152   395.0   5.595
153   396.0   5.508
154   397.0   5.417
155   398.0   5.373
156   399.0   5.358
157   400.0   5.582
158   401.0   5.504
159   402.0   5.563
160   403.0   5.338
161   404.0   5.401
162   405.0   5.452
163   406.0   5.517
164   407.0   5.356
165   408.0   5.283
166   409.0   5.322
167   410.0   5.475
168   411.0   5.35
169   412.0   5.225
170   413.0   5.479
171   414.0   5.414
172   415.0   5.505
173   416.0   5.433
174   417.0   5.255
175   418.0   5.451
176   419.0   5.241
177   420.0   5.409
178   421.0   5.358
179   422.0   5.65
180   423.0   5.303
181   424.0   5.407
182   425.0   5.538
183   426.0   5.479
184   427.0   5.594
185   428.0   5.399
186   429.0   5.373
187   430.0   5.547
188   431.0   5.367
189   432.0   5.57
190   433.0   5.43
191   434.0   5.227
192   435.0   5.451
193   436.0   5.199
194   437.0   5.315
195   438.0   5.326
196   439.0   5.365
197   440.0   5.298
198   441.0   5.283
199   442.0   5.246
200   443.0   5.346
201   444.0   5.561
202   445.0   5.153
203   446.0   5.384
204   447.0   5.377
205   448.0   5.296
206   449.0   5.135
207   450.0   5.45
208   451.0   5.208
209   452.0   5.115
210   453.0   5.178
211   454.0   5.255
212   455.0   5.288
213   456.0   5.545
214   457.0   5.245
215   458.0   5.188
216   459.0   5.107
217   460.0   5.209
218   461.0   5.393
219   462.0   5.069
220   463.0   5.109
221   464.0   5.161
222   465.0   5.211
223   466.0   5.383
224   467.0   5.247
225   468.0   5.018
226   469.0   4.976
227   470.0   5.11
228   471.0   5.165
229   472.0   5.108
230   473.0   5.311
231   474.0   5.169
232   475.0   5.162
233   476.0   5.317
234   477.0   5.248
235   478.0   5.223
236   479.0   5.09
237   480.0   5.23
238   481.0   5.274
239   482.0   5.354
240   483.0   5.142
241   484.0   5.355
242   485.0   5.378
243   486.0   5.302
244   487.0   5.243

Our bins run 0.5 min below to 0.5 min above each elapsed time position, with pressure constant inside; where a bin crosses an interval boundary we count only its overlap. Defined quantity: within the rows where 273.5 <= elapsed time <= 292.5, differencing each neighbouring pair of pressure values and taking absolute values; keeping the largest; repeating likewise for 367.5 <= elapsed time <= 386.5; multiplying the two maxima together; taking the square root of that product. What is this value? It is 0.345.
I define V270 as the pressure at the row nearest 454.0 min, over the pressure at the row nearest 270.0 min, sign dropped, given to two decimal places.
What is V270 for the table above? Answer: 0.96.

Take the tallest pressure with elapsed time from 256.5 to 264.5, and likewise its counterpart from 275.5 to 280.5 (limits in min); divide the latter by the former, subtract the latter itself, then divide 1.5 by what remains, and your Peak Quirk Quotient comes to -0.318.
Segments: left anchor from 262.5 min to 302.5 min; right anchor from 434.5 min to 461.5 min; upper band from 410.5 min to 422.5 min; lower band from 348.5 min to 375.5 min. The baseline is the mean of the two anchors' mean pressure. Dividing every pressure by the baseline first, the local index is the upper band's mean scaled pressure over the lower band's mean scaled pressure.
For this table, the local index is 1.00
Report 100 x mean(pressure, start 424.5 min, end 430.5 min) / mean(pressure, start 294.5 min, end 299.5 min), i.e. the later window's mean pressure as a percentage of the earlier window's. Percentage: 98.8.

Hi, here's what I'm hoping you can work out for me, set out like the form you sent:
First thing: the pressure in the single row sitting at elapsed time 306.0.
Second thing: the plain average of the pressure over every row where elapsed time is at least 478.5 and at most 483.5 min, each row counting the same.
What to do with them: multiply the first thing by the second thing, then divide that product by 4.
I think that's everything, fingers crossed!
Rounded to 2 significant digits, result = 7.3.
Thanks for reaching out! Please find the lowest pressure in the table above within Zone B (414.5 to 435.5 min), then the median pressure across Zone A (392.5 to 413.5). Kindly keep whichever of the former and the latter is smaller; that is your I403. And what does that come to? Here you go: 5.23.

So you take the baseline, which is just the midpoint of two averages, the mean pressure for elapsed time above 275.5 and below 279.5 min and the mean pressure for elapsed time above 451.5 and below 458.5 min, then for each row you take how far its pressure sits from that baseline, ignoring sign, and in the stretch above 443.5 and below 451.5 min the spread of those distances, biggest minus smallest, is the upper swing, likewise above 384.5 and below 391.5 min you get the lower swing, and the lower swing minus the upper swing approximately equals -0.09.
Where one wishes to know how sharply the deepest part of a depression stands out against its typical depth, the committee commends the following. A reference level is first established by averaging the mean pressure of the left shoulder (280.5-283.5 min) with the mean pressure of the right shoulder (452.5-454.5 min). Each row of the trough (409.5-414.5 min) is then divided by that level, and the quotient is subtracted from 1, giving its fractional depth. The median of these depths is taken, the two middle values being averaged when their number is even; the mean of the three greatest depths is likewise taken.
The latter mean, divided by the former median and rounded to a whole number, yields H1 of -23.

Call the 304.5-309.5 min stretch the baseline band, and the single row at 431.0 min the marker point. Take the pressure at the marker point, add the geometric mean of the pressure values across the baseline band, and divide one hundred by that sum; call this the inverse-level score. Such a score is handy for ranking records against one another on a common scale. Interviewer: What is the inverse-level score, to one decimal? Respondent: 9.3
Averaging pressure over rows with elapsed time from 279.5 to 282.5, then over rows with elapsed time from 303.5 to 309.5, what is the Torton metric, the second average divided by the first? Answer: 0.97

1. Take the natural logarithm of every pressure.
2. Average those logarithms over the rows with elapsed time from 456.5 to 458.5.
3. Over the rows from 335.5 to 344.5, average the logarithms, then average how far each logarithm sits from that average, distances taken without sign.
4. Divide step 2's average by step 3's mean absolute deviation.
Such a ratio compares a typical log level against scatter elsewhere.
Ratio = 72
